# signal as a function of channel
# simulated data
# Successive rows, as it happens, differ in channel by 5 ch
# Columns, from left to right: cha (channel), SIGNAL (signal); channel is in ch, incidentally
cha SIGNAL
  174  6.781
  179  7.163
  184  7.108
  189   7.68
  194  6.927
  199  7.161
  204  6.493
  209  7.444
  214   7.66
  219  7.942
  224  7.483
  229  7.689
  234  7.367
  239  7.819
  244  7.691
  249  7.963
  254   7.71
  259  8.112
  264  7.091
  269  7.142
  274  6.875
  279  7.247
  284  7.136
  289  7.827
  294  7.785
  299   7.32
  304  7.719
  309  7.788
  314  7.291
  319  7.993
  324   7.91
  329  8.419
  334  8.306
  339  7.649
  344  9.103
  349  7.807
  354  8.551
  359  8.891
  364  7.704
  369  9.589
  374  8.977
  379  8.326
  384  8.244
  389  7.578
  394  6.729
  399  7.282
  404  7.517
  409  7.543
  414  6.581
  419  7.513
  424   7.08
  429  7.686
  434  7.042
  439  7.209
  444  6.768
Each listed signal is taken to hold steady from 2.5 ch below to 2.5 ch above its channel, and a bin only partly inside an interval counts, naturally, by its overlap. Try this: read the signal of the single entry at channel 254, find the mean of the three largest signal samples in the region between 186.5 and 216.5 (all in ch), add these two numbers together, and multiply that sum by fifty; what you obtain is 765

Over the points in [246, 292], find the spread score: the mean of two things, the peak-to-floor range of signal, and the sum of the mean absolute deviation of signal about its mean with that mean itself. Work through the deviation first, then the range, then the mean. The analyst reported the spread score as 4.55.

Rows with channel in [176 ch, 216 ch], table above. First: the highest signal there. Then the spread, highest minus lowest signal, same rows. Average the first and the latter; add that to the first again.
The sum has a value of 12.1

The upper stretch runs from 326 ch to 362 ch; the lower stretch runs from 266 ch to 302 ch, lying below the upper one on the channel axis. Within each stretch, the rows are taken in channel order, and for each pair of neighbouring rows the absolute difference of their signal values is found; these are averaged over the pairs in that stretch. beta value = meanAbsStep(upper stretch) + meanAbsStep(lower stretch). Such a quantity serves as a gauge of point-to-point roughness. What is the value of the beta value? 1.1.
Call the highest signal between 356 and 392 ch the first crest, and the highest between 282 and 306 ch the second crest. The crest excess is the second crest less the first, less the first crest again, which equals -11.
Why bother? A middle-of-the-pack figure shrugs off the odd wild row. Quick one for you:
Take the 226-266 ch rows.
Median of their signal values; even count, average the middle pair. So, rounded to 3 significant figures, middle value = 7.70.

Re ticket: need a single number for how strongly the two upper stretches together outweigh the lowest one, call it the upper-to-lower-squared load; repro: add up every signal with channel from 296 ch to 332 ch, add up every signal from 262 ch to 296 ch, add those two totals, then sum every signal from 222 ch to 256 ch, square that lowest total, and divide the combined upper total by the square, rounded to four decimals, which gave 0.0366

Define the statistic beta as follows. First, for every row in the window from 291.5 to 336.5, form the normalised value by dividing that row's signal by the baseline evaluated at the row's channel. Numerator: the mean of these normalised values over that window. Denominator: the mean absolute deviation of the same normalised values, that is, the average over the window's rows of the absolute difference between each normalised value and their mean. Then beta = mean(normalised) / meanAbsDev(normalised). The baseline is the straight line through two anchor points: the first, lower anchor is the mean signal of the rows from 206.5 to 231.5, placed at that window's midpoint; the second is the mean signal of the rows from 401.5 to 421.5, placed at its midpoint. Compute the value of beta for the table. 26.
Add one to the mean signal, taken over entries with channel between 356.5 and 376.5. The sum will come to 9.8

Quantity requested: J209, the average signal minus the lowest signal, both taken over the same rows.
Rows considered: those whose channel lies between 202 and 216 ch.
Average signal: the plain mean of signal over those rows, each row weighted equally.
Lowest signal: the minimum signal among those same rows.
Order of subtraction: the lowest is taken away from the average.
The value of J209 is 0.71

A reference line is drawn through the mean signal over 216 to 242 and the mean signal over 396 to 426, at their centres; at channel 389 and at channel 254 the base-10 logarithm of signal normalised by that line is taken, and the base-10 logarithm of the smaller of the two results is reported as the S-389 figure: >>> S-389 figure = -2.22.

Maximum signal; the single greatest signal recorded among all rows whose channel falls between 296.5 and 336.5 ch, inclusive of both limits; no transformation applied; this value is 8.419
